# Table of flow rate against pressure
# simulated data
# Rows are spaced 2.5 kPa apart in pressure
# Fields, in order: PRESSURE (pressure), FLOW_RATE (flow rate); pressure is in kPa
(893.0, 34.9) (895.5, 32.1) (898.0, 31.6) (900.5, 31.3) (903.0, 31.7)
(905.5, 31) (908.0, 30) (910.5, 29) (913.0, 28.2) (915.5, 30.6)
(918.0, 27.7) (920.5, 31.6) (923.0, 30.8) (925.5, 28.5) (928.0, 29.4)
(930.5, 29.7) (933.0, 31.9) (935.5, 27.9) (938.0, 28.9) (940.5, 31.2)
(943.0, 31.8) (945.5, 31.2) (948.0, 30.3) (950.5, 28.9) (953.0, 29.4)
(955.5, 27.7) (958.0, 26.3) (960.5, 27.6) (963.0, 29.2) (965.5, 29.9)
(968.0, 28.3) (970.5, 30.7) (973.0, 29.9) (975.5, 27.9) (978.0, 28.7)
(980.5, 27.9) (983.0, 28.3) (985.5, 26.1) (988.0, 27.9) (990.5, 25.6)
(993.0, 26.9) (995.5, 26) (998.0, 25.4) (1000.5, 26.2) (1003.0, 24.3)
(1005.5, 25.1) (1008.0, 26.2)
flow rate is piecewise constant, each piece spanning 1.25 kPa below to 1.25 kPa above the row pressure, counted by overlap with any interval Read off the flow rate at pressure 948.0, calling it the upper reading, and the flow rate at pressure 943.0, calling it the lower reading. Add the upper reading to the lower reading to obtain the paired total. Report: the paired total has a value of 62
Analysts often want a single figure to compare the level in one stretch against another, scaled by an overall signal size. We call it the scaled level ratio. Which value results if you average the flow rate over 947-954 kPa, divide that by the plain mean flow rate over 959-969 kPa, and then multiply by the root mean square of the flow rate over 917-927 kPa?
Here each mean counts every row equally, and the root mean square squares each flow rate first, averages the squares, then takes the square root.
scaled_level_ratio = 30.5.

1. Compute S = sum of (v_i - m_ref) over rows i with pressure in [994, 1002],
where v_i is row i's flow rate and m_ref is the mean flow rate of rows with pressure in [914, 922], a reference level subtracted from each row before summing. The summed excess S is -12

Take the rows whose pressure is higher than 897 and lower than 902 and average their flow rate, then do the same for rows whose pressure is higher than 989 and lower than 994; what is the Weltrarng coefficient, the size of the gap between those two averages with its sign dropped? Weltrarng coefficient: 5.2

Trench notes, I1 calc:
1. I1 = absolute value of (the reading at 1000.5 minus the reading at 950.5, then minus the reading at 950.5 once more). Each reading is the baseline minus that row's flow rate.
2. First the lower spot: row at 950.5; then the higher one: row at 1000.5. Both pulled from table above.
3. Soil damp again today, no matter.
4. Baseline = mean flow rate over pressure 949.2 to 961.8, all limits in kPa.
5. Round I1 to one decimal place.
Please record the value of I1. 3.6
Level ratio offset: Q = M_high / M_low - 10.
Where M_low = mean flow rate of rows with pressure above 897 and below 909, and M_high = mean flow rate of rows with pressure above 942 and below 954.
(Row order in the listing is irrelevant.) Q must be -9.03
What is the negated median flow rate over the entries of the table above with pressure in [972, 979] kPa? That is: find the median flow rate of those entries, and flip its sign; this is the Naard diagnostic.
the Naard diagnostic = -28.7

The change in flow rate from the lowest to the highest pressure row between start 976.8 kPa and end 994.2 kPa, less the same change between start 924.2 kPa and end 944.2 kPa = -5.1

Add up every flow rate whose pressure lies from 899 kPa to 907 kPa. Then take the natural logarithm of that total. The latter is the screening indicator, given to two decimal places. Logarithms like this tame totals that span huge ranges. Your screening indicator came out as 4.54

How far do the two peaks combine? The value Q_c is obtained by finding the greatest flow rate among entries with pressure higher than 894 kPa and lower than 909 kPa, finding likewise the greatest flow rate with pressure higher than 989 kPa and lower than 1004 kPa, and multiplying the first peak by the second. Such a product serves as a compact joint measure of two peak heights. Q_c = 863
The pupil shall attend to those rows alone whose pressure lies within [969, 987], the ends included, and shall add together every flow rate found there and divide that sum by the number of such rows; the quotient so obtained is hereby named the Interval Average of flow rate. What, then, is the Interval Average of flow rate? 28.5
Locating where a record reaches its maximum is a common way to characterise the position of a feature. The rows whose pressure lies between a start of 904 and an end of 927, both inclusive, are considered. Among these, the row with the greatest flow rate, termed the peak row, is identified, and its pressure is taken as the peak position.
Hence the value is 920.5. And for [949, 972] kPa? 970.5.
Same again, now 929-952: 933.0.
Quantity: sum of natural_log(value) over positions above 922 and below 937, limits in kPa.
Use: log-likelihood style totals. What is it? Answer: 20.3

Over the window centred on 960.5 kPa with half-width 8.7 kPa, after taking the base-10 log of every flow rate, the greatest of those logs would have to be 1.48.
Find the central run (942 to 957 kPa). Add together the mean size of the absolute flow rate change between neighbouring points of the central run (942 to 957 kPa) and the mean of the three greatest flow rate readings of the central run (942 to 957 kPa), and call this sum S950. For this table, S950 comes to 32.1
